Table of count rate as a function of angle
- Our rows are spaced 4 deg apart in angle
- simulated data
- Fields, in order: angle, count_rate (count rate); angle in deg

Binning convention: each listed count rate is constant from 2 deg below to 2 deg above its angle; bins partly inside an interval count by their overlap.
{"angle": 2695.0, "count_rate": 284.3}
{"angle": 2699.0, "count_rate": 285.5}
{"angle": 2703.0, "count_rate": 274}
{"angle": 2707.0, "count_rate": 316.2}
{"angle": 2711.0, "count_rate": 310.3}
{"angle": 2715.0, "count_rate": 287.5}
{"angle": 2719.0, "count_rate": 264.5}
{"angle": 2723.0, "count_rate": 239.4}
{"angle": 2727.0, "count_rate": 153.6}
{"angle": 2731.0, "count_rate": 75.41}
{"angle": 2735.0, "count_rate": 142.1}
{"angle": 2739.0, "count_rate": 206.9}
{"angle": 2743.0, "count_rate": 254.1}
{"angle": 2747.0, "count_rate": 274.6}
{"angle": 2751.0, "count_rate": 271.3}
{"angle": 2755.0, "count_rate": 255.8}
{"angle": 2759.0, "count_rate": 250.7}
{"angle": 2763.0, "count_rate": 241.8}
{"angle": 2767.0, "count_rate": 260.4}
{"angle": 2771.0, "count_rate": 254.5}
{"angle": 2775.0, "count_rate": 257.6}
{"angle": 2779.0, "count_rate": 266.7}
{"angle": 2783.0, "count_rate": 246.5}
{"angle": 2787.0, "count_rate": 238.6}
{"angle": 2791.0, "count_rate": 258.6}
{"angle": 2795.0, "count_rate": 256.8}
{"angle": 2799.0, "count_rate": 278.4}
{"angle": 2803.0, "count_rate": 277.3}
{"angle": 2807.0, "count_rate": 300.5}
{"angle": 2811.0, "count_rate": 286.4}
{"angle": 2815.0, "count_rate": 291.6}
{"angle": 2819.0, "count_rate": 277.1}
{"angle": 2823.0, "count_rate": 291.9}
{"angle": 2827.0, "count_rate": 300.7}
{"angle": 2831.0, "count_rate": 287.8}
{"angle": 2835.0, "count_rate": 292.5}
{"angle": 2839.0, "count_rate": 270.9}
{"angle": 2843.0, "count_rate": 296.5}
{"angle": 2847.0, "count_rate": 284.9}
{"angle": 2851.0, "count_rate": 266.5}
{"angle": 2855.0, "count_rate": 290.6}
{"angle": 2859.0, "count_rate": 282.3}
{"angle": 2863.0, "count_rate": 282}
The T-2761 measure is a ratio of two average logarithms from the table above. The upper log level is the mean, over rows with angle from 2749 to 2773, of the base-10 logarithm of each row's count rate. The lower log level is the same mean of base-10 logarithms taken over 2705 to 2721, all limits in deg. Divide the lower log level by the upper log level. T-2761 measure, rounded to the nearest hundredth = 1.03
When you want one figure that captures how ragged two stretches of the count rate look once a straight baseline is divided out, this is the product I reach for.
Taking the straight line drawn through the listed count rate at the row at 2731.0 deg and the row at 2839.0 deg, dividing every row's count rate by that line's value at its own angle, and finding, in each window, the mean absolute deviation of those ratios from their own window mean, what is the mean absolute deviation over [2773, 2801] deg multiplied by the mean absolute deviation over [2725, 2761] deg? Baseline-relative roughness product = 0.039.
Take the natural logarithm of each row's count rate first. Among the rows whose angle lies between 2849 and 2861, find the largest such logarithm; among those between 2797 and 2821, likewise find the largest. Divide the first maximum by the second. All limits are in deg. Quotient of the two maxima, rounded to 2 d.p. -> 0.99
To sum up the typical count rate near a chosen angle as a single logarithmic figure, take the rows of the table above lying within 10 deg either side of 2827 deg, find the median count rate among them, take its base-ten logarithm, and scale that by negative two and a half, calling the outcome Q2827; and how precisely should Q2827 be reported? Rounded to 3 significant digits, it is -6.16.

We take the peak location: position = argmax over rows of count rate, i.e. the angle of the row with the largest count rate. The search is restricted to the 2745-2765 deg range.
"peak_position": 2747.0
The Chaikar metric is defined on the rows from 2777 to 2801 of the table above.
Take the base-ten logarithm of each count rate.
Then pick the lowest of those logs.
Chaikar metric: 2.38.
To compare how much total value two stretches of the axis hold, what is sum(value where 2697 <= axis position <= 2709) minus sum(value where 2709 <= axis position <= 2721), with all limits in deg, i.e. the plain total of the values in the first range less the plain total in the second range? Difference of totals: 13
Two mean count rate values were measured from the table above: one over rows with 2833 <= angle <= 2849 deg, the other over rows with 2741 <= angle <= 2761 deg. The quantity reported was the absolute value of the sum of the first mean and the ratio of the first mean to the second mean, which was 287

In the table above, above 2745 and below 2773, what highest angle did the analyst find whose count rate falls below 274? 2771.0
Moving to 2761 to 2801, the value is 2795.0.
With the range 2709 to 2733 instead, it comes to 2731.0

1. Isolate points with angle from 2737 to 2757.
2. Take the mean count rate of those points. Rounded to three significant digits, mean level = 253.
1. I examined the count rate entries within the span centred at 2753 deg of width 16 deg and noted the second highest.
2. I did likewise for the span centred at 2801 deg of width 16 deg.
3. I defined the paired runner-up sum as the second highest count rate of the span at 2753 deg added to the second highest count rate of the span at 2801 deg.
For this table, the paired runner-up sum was 550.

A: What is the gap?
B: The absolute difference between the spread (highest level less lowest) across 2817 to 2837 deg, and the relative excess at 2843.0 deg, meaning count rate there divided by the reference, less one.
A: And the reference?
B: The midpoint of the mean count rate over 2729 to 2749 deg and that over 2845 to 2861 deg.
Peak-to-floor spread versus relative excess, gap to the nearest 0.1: 23.3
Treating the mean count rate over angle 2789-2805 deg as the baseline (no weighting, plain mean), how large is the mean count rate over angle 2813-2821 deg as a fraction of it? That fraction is 1.06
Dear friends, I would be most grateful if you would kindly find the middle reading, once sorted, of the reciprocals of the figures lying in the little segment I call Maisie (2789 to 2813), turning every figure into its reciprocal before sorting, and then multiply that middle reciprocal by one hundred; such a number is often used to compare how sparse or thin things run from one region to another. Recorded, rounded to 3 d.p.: 0.360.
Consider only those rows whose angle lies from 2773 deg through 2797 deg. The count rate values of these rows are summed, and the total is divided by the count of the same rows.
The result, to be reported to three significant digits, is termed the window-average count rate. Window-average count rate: 254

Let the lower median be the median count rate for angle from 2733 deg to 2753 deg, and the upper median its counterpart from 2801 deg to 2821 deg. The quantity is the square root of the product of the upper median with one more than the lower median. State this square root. 270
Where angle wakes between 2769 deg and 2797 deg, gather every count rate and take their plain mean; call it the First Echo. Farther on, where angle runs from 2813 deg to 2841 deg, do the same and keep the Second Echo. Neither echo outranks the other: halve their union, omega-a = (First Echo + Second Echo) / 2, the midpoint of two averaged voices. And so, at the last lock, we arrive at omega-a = 271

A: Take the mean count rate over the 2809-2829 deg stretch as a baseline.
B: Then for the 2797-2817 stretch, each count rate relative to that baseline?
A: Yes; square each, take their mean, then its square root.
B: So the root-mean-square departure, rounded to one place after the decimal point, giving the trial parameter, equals 9.0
